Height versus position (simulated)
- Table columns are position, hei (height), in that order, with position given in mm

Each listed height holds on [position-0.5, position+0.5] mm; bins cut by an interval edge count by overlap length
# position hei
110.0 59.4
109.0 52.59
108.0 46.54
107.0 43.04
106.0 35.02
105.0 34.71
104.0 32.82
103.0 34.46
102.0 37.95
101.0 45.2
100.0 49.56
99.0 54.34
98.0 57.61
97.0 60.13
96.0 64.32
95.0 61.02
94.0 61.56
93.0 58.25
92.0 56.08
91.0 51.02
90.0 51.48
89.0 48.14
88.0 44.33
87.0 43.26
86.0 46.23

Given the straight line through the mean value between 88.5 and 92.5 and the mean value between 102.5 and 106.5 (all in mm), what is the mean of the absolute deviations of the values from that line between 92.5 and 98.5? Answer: 15.0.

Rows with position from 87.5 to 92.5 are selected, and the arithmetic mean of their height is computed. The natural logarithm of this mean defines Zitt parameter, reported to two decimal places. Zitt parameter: 3.92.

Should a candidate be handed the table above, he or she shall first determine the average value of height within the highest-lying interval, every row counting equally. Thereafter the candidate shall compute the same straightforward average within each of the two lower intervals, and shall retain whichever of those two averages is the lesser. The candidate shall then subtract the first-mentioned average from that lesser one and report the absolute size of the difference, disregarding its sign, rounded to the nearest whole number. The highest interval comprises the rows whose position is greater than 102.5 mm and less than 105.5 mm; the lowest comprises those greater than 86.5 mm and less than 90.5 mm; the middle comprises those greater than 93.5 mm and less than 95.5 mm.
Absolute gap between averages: 13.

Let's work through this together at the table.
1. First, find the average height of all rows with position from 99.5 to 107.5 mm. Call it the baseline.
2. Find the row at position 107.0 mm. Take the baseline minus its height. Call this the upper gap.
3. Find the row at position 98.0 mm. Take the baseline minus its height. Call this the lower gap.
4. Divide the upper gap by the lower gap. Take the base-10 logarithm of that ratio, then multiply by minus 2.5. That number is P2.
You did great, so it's 1.7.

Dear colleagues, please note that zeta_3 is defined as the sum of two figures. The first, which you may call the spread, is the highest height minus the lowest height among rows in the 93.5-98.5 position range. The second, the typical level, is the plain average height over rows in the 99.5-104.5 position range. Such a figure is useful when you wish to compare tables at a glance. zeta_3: 47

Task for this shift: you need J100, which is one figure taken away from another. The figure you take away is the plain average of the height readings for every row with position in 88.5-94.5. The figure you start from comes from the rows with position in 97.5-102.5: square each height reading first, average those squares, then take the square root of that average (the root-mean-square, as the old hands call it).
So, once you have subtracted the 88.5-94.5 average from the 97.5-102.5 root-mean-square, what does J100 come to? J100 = -5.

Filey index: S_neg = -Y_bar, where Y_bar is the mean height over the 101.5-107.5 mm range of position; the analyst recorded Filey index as -36.3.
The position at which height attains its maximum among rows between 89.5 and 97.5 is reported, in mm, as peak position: 96.0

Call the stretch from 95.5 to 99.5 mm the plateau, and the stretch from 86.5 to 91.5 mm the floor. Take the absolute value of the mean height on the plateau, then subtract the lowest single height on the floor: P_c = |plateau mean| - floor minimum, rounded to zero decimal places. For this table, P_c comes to 16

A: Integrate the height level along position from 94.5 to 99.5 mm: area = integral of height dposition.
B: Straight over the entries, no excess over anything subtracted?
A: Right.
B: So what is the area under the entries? 297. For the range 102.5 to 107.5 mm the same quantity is 180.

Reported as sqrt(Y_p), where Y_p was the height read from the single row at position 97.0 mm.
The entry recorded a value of 7.8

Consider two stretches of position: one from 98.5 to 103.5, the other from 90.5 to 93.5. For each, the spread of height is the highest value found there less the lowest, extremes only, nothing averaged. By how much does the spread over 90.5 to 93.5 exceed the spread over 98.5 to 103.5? -13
